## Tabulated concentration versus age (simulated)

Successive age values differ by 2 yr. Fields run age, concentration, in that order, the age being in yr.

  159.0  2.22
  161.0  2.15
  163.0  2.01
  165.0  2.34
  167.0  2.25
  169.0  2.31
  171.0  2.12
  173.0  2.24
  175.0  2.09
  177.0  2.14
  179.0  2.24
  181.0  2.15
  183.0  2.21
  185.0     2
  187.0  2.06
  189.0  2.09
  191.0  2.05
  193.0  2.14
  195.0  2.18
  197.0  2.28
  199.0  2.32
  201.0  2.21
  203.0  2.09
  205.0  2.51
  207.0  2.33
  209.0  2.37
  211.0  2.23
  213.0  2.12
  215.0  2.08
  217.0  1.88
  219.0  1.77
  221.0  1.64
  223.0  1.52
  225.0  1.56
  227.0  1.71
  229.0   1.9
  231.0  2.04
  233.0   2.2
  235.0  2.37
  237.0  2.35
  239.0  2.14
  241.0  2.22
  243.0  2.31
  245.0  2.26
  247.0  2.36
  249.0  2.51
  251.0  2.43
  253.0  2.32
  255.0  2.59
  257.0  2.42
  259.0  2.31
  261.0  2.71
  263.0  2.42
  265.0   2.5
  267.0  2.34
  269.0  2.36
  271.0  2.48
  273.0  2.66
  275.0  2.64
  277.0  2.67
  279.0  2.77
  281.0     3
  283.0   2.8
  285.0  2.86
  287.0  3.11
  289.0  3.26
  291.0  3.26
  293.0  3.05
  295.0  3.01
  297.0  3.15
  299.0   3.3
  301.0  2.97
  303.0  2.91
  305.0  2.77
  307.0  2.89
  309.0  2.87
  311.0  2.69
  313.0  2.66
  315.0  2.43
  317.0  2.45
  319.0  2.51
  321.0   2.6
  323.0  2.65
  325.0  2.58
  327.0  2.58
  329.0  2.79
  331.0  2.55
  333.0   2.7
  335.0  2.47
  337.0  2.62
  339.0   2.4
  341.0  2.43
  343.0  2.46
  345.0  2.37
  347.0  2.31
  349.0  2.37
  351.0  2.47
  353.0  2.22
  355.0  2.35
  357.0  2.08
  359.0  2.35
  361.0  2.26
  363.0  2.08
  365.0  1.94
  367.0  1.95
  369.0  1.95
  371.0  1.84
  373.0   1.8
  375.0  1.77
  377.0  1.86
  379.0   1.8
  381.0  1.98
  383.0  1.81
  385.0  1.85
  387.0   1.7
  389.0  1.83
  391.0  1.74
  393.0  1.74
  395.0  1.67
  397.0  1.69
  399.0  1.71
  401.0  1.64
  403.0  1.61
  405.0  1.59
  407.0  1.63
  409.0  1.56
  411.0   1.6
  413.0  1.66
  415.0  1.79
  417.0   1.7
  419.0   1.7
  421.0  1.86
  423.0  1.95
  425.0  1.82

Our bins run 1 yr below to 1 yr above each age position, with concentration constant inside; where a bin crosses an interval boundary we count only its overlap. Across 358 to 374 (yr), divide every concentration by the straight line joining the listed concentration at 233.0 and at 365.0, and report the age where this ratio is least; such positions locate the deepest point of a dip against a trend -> 373.0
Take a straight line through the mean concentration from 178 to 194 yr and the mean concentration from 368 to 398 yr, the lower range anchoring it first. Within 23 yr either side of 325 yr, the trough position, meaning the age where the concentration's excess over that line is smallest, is 347.0 yr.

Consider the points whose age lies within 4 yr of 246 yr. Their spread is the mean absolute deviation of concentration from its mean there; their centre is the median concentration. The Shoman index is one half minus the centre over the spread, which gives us -31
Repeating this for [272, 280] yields -62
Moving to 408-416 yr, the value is -22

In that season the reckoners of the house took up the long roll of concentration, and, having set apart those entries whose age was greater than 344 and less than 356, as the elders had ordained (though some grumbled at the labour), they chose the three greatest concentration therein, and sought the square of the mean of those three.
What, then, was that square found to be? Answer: 5.8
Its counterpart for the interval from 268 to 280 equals 7.3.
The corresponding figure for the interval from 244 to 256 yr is 6.3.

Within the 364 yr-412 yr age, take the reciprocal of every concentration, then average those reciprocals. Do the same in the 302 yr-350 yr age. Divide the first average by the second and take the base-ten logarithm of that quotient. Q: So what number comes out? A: 0.167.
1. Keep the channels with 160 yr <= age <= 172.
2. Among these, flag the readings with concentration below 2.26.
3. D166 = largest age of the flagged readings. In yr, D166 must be 171.0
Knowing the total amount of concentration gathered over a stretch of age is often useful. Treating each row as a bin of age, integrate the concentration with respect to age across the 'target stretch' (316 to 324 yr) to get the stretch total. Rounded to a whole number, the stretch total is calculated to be 20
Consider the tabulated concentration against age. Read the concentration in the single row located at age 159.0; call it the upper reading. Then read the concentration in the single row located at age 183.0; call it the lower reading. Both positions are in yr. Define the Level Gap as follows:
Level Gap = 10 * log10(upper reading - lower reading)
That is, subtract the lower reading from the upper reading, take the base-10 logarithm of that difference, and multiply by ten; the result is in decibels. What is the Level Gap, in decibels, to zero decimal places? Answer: -20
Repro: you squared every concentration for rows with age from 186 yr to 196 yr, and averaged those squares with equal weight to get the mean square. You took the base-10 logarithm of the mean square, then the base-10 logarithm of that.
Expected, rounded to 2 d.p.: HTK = -0.19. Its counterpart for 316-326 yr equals -0.09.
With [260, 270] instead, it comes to -0.10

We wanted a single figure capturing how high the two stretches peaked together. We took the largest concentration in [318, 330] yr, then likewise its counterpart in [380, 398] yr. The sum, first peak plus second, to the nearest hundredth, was 4.77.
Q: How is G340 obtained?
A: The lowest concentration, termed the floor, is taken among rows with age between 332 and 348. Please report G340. 2.31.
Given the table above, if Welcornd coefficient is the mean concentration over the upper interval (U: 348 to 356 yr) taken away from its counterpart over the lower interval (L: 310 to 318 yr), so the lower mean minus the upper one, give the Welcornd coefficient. 0.2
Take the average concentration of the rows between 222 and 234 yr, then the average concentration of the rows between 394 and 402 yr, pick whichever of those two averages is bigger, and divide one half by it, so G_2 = 0.274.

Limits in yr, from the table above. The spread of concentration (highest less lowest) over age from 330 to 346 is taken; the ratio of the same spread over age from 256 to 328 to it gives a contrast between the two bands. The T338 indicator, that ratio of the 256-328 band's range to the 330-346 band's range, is 3.0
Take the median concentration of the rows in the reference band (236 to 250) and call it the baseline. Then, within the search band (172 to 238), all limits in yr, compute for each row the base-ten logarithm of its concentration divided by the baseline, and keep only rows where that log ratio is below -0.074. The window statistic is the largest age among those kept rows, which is 229.0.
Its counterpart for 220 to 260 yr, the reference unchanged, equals 229.0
